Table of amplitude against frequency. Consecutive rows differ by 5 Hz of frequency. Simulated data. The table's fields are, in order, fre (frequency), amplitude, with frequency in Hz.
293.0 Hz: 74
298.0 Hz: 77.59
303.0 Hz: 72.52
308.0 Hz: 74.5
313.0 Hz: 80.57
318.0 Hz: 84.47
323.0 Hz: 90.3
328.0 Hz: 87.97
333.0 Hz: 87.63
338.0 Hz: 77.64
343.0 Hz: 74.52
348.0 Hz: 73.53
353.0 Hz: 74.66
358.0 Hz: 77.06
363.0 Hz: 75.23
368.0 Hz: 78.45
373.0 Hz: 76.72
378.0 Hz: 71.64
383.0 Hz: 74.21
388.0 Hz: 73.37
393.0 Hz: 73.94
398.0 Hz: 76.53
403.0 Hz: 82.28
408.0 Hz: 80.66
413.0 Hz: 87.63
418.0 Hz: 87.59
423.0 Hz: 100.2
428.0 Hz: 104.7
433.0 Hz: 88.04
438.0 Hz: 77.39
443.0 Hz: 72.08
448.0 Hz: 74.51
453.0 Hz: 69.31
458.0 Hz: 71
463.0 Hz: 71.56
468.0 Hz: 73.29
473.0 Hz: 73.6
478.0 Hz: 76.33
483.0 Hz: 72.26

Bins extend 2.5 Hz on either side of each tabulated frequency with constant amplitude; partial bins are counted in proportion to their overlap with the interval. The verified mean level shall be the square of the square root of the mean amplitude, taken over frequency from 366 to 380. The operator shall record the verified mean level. 76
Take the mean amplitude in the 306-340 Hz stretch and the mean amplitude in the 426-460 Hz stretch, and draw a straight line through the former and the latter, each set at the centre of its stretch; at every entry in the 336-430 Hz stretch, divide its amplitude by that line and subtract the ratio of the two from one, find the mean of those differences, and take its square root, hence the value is 0.13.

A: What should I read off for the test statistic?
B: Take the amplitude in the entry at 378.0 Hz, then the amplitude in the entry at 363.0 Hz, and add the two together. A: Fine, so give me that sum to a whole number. 147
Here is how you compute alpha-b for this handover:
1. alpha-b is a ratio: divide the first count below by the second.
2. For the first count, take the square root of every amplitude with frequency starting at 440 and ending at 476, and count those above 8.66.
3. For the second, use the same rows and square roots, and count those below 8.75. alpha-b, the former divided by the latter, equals 0.0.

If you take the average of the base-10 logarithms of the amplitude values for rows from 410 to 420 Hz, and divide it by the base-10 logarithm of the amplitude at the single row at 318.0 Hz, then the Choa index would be 1.01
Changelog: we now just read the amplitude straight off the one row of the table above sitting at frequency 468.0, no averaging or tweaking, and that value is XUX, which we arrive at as 73.29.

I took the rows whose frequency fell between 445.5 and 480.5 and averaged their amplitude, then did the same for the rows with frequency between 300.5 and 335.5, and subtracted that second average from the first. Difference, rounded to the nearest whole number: -10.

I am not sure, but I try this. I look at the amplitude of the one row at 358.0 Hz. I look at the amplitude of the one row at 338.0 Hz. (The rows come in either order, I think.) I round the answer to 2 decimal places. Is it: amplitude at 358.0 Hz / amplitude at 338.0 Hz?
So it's 0.99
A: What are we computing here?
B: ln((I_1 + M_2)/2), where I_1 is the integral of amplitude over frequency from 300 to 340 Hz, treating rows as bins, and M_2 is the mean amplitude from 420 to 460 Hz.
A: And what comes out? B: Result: 7.427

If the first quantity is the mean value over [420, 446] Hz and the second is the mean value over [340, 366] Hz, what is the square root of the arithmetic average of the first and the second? 9.04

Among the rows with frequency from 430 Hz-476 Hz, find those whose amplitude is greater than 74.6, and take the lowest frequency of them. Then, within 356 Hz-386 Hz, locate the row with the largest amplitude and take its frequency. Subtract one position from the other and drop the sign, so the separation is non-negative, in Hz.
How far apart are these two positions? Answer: 65 Hz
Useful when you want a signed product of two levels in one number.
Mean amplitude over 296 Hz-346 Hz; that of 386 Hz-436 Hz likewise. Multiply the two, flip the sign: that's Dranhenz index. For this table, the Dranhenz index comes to -6905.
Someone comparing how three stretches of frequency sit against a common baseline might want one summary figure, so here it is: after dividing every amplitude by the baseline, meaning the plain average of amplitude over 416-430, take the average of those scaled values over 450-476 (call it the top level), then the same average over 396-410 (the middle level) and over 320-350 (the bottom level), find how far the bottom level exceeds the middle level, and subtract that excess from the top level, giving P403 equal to 0.71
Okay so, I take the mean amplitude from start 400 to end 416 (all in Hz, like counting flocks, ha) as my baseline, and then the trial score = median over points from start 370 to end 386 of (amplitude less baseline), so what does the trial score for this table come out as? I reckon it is -9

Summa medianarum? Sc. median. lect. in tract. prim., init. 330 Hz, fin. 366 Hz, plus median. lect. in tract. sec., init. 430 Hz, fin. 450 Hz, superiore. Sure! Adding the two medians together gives 151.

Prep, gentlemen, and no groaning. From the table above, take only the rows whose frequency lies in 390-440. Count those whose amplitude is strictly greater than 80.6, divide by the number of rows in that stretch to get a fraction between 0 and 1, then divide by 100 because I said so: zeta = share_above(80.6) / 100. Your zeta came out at 0.0070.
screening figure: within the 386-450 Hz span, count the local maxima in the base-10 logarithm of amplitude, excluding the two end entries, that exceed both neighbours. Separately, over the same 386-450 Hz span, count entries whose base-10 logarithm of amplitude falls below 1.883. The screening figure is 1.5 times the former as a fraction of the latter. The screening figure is 1.1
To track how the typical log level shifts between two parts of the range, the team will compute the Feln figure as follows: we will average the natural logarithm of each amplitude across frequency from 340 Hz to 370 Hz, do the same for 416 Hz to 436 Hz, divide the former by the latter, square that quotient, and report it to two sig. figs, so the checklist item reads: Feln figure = 0.90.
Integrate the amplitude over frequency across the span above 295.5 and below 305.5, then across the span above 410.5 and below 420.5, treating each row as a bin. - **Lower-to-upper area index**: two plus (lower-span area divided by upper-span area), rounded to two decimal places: 2.86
